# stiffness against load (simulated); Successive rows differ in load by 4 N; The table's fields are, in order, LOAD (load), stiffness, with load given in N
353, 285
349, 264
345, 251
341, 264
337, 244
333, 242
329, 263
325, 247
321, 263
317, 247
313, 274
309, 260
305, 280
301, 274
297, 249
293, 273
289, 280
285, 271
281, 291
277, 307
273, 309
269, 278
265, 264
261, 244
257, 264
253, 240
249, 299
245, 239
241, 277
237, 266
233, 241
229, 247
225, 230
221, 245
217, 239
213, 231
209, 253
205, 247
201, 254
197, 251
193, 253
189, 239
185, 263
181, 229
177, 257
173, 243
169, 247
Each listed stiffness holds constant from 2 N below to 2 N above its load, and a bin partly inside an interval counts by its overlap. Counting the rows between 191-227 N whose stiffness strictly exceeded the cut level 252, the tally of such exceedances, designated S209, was 3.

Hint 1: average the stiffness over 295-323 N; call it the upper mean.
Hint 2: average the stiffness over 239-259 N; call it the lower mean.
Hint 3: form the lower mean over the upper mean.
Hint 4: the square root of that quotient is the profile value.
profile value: 1.00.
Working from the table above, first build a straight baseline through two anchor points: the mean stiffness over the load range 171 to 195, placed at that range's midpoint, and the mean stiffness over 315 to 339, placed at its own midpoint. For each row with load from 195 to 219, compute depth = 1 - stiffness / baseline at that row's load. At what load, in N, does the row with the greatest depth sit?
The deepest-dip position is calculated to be 213 N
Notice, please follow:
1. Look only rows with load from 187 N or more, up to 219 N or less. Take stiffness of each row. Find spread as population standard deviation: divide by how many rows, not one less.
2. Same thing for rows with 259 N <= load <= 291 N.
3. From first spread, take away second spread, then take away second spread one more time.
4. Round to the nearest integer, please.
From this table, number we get -33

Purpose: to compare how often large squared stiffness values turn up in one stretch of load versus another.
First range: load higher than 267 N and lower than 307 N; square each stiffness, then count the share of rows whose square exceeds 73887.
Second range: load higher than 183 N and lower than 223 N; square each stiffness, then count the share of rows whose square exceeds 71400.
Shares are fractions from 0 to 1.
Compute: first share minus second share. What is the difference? 0.80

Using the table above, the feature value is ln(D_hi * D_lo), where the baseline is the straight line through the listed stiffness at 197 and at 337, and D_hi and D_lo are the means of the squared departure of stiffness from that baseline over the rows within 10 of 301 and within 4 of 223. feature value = 11.7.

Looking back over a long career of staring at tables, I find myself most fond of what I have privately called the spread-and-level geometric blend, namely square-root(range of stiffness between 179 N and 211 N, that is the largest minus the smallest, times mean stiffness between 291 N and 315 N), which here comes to 96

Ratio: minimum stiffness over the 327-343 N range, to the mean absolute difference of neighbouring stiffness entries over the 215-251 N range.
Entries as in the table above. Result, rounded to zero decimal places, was 11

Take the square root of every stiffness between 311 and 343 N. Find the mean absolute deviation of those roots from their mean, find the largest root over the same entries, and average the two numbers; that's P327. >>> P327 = 8.4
